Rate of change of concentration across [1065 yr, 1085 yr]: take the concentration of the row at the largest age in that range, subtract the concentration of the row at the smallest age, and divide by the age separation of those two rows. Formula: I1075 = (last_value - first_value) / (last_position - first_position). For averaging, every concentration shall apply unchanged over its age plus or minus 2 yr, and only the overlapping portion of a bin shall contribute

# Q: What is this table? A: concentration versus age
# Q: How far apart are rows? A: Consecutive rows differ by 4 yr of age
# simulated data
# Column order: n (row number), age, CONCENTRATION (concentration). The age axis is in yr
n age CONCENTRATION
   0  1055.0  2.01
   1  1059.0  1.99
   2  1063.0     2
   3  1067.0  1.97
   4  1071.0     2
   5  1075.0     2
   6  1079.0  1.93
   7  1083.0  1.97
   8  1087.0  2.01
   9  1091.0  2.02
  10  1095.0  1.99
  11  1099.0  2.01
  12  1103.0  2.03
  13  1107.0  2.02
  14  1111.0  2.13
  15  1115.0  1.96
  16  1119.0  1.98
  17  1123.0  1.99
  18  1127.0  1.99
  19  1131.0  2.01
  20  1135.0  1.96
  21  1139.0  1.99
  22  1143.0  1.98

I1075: 0.000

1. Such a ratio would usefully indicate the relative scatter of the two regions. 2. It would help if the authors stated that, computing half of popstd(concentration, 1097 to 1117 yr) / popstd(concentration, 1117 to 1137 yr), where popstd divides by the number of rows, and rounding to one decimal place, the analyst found 1.7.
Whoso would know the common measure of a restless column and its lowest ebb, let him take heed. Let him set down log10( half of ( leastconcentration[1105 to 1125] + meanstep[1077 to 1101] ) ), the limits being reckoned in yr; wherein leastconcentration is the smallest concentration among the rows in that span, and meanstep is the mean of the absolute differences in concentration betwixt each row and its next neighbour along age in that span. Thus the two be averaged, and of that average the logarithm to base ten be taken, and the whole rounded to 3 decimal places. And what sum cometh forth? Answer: -0.003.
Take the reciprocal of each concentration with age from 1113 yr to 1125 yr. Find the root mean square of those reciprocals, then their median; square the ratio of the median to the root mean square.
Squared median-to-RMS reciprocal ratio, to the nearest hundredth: 1.00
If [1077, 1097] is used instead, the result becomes 0.99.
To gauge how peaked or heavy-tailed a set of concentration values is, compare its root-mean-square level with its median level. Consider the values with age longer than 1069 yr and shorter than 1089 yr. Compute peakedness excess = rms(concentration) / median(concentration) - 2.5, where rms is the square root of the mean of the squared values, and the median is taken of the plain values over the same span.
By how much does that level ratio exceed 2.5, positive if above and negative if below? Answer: -1.51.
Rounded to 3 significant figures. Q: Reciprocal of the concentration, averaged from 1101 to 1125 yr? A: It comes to 0.496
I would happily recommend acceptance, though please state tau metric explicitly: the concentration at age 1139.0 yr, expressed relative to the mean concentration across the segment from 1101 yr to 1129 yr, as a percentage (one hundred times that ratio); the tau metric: 99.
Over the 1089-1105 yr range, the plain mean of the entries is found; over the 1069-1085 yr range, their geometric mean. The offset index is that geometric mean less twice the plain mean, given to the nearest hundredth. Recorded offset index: -2.05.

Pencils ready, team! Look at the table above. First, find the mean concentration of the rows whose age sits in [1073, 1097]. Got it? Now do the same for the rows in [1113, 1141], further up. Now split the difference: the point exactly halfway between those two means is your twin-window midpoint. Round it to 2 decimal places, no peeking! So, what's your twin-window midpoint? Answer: 1.98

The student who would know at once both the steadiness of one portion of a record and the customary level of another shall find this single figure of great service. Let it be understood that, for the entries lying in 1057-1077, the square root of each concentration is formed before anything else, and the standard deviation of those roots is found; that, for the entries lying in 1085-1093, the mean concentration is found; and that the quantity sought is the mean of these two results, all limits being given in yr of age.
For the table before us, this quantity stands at 1.01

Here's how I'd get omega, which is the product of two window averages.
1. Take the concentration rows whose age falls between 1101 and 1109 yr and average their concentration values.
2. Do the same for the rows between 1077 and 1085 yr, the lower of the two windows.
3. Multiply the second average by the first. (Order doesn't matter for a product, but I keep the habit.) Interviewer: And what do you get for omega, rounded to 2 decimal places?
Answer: 3.95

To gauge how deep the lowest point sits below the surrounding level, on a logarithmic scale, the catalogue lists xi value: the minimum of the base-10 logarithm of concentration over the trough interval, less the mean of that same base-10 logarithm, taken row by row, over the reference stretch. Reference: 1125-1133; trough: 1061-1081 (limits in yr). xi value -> -0.015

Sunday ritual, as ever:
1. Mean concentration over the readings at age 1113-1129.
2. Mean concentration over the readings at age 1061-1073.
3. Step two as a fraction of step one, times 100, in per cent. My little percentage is 101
